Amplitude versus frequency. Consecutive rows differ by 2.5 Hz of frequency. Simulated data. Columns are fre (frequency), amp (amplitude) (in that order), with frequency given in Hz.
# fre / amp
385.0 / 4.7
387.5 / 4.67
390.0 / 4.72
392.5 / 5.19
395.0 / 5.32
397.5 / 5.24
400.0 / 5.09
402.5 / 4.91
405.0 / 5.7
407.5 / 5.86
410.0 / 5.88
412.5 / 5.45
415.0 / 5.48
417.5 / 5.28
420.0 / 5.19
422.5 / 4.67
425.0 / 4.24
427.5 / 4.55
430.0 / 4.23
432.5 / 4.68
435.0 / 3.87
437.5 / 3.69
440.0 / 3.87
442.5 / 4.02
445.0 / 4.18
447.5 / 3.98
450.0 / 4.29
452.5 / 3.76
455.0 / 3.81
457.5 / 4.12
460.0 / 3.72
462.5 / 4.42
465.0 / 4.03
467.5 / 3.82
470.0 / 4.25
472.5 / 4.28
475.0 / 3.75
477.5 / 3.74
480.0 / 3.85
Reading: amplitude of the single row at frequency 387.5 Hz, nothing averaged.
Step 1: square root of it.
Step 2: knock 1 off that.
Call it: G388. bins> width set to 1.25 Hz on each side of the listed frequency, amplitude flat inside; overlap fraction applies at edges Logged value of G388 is 1.16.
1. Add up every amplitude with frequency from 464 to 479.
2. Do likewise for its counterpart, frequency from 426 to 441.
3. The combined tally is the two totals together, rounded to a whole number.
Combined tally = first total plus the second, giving 49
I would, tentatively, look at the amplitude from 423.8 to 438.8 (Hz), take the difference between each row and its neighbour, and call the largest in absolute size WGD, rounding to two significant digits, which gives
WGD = 0.81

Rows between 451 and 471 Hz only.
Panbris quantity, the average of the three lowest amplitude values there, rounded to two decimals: 3.76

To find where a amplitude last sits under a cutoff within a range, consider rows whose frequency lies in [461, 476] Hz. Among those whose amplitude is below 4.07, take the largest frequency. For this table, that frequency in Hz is 475.0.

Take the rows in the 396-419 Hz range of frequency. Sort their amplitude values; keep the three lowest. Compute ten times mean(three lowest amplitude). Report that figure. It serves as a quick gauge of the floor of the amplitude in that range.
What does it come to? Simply 51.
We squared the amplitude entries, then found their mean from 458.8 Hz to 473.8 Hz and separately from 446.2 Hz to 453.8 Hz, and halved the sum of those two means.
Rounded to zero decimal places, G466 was 16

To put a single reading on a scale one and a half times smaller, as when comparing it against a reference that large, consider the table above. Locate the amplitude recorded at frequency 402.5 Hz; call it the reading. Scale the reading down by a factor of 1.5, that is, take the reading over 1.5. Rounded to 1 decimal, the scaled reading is 3.3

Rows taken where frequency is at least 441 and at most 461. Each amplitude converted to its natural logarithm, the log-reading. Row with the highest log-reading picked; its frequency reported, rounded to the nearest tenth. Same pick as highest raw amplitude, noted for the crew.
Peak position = 450.0 Hz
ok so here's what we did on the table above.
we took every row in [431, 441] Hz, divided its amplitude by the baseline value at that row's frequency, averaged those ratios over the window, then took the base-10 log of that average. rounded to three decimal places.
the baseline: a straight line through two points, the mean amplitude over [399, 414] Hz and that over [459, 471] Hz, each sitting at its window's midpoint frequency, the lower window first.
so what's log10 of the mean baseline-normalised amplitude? -0.072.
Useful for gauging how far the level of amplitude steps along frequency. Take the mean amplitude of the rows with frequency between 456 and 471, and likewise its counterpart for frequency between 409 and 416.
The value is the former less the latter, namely -1.5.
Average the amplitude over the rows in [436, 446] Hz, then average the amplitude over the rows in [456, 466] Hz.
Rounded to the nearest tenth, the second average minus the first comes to 0.1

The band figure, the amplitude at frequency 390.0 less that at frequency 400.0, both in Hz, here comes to -0.37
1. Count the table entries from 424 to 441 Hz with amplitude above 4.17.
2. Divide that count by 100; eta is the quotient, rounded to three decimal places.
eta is 0.040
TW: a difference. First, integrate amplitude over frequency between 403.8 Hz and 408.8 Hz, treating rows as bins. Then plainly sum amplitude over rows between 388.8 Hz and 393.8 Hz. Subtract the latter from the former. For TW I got 19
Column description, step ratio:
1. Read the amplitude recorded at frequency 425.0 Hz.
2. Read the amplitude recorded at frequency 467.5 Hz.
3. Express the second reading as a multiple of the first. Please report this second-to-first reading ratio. 0.90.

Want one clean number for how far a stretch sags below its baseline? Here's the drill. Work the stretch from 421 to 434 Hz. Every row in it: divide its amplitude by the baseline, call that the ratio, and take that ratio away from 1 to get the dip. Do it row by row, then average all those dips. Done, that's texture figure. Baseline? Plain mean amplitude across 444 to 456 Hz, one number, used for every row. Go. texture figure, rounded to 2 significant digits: -0.12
